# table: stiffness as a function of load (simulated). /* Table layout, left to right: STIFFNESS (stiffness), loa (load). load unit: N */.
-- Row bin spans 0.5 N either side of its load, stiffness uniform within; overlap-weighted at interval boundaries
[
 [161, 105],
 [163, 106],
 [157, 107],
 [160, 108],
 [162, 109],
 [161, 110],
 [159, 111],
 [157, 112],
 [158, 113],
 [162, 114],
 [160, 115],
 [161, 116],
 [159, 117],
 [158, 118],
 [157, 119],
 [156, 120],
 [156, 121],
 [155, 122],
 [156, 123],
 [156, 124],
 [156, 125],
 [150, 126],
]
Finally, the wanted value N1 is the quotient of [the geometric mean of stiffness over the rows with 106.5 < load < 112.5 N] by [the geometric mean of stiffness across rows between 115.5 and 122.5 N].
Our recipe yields 1.01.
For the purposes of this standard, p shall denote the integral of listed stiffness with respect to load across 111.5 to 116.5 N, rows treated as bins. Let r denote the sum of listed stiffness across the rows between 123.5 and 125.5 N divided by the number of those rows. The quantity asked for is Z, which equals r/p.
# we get 0.20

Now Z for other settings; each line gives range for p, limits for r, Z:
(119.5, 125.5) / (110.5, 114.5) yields 0.17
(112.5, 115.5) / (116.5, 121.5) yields 0.33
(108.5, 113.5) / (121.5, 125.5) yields 0.20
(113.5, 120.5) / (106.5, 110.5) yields 0.14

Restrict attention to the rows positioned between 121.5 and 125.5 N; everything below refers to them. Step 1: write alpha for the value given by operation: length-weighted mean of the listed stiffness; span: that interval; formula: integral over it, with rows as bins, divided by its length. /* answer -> 156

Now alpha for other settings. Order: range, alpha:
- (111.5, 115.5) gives 159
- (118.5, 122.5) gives 156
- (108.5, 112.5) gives 160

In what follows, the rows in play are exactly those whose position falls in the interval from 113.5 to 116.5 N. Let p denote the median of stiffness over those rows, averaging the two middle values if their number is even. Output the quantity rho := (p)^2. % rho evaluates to 25921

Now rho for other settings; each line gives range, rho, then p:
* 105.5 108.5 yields 25600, 160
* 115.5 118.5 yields 25281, 159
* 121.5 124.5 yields 24336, 156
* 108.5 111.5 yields 25921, 161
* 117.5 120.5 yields 24649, 157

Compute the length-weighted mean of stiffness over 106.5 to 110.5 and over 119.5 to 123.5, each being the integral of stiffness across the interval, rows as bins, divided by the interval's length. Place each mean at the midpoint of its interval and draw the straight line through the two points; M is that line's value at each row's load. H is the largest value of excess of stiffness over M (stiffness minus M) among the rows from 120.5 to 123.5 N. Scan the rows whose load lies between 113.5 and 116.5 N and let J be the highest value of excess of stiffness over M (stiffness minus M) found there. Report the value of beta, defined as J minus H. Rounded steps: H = 1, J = 3.8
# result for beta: 3.1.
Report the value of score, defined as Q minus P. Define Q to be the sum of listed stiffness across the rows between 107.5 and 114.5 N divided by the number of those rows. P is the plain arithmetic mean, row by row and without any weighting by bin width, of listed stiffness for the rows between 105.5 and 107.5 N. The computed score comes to -0.1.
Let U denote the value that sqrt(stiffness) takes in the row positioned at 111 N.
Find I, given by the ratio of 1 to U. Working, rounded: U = 12.6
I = 0.0793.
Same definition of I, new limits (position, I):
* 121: 0.0801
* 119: 0.0798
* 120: 0.0801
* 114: 0.0786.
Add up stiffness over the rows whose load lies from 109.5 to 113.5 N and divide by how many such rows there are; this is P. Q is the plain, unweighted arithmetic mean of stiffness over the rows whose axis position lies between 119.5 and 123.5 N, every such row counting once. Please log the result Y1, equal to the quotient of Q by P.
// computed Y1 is 0.98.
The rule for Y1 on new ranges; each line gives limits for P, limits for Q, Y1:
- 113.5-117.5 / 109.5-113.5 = 0.99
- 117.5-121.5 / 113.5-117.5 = 1.02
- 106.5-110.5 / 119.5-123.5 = 0.97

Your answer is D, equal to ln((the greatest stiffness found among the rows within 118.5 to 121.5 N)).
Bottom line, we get 5.06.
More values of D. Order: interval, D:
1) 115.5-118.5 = 5.08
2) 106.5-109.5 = 5.09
